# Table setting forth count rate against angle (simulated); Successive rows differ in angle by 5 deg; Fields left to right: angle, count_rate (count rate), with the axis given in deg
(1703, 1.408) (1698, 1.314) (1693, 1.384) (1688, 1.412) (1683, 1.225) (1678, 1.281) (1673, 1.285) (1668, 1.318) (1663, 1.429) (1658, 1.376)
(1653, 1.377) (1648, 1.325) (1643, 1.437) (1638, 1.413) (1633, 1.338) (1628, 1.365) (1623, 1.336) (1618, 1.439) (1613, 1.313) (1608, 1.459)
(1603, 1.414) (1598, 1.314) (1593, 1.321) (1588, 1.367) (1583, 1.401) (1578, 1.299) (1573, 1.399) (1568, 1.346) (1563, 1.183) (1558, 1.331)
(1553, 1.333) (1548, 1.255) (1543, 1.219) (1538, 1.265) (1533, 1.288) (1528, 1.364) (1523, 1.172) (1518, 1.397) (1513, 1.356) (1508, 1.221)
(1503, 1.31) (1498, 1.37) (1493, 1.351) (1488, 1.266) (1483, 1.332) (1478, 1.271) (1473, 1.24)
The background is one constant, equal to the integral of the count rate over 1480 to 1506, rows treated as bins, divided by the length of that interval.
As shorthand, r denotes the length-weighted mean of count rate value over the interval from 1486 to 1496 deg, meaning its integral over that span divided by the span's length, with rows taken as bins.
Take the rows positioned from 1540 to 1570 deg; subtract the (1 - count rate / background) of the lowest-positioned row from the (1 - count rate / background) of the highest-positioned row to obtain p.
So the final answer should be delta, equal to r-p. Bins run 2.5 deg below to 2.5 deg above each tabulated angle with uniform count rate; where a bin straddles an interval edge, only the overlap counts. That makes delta 1.41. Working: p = -0.096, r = 1.31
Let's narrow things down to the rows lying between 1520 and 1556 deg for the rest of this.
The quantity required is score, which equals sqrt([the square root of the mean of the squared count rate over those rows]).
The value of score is 1.13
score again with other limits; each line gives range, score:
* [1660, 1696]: 1.16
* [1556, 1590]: 1.16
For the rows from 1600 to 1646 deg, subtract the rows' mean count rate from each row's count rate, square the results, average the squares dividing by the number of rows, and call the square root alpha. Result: 0.050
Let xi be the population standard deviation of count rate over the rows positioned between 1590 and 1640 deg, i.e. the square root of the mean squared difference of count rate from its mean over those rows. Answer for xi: 0.0524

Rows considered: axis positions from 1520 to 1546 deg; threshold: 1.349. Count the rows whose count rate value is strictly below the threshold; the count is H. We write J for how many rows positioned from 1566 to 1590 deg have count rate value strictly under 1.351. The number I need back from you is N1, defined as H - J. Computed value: 2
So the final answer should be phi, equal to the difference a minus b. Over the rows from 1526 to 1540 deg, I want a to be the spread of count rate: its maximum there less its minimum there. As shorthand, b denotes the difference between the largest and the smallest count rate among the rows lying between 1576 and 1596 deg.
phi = 0.00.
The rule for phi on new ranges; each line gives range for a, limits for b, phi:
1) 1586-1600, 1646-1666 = -0.05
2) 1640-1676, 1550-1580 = -0.06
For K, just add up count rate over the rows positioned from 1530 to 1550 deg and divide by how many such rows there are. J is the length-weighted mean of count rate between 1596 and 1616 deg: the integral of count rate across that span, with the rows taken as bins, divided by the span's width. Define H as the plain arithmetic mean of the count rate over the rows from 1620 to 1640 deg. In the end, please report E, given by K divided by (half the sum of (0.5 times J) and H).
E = 1.22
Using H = 1.36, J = 1.38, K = 1.26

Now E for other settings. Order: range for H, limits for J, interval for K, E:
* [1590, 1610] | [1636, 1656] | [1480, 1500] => 1.28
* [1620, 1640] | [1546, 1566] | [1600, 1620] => 1.40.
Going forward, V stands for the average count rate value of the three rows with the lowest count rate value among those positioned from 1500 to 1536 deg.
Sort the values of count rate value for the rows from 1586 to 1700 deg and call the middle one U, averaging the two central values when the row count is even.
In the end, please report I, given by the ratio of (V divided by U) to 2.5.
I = 0.360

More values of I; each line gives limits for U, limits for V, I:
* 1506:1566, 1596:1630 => 0.414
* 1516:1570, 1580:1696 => 0.392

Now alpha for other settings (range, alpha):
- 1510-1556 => 0.070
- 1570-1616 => 0.053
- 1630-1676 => 0.050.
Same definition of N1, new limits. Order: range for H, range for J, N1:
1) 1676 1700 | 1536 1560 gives -2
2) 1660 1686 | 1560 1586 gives 1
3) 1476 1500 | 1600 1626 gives 1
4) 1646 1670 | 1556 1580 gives -2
